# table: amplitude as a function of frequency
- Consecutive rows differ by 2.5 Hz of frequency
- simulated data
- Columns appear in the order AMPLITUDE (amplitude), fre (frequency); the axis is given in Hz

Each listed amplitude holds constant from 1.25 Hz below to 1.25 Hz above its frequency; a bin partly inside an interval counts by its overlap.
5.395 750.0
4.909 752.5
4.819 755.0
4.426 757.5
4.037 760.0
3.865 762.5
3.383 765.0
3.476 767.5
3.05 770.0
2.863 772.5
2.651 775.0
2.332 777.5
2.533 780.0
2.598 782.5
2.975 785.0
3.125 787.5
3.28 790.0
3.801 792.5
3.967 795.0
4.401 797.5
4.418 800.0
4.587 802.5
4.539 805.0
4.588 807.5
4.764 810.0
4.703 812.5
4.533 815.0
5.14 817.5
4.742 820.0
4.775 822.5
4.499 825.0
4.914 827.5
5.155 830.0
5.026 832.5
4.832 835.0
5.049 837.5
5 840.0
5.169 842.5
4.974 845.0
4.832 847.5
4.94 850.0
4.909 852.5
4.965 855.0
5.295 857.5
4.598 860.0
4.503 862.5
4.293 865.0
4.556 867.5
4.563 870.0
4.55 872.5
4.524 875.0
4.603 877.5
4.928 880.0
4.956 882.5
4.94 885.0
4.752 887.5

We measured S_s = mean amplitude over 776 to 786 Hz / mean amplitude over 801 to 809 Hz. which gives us 0.57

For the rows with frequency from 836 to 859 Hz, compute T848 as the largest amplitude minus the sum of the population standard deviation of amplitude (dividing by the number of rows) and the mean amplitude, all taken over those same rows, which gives 0.15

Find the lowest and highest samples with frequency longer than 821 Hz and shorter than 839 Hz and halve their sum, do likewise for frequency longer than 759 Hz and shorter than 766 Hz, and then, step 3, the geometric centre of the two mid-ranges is 4.23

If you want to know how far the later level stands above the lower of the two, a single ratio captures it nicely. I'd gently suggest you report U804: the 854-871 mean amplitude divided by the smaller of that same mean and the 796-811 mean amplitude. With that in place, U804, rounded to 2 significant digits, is 1.0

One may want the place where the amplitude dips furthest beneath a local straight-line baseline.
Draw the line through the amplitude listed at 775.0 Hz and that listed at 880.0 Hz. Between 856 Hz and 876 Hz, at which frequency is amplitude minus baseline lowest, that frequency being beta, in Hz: 865.0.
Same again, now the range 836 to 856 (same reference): 852.5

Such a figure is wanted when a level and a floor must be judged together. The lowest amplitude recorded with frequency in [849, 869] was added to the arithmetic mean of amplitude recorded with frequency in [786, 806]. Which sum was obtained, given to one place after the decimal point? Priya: 8.3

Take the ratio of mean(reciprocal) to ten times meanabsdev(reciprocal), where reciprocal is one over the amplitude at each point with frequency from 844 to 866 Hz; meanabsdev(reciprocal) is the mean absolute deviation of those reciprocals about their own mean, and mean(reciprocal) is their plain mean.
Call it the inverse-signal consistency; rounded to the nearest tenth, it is 2.0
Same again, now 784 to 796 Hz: 1.0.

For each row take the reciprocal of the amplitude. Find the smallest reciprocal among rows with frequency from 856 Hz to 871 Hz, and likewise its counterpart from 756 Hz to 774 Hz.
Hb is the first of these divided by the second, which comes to 0.84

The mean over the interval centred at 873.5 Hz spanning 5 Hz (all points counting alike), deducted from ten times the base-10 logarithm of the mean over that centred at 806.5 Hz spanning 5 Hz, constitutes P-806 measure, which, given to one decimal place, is 2.1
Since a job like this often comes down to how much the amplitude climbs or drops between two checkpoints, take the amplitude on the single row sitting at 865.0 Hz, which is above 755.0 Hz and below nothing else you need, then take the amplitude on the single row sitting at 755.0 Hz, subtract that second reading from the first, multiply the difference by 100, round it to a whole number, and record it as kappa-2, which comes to -53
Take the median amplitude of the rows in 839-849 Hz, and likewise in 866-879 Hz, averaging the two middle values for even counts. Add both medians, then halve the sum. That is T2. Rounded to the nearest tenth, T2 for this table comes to 4.8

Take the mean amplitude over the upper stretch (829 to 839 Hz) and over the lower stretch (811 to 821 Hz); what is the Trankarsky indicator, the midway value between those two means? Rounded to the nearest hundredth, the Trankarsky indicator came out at 4.90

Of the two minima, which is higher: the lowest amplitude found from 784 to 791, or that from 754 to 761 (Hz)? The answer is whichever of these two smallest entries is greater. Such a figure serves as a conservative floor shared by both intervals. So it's 4.04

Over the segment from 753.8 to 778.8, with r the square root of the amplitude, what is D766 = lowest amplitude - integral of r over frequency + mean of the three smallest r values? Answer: -42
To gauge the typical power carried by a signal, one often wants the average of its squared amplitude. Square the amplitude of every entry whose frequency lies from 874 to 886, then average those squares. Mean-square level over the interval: 23.0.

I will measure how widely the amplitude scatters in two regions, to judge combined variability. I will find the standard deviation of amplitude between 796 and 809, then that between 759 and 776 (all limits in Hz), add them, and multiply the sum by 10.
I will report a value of 6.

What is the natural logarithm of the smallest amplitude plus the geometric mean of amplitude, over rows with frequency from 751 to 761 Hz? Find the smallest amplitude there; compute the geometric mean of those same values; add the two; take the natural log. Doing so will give 2.148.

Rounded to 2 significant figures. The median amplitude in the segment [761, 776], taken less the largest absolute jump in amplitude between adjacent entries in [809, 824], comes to 2.6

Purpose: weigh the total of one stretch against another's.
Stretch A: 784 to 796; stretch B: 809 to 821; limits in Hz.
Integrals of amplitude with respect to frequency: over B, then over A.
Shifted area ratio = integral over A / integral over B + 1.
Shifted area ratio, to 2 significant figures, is 1.7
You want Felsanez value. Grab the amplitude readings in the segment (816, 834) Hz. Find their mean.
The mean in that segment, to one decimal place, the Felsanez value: 4.9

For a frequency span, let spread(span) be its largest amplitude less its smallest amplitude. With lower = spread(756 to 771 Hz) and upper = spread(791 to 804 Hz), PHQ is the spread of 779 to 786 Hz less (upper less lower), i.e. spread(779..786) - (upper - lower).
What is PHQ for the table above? 1.0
